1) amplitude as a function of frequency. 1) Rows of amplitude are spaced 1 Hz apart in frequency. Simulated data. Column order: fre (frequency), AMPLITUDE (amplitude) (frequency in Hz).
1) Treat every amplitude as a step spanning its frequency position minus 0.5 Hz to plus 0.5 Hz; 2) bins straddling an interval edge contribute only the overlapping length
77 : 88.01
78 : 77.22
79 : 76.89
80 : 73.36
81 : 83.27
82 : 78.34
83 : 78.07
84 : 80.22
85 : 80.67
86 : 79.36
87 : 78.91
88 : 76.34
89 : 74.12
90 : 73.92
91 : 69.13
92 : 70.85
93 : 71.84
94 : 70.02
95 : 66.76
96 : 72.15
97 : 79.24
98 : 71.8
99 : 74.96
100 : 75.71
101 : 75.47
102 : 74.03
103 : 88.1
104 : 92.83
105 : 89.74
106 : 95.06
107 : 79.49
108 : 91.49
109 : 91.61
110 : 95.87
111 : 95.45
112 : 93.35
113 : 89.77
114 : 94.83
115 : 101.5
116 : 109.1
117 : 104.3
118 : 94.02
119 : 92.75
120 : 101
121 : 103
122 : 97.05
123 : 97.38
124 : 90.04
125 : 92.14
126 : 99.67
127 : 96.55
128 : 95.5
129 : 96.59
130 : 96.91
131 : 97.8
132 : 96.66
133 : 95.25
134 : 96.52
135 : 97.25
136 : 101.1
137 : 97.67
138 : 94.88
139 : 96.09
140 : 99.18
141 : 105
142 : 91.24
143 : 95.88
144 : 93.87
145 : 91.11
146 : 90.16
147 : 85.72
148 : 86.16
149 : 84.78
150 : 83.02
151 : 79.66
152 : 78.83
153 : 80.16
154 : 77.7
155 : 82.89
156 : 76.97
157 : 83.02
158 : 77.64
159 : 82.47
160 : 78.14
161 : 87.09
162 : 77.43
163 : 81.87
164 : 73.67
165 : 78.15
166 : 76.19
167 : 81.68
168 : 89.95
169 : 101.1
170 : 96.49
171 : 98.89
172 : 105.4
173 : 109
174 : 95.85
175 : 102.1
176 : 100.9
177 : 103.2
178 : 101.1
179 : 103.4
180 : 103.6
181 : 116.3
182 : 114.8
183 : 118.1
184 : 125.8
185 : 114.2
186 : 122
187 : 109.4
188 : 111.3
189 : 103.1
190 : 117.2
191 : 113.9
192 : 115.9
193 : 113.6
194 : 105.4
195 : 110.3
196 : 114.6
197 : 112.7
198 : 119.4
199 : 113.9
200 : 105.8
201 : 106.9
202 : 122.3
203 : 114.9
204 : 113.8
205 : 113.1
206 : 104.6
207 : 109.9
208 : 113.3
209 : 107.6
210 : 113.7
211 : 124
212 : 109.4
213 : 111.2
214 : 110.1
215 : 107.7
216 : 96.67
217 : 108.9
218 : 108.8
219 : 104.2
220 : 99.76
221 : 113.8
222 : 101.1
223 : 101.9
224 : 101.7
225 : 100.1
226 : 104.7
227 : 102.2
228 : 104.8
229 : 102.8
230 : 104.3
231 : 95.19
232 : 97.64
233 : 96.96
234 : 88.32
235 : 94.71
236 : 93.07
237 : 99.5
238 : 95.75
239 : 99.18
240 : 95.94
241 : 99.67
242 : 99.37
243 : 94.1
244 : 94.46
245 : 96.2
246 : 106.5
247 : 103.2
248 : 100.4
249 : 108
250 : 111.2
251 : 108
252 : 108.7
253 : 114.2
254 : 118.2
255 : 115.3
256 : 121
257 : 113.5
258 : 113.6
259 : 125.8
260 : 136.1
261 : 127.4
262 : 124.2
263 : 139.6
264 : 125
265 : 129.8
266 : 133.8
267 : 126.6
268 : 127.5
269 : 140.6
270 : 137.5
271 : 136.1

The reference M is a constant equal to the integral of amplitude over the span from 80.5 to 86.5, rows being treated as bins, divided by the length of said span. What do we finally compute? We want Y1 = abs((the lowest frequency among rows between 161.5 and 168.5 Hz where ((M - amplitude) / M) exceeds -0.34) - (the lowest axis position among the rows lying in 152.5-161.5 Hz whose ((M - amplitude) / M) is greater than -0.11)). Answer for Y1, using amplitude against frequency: 9 Hz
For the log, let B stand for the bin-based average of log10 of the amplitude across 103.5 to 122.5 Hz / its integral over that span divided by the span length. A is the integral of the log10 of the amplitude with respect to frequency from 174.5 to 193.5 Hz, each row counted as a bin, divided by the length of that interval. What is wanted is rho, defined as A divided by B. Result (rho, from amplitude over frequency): 1.03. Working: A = 2.04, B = 1.98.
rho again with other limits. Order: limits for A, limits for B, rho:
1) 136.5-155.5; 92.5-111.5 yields 1.02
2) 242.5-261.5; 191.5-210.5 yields 1.00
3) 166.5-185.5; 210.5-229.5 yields 1.00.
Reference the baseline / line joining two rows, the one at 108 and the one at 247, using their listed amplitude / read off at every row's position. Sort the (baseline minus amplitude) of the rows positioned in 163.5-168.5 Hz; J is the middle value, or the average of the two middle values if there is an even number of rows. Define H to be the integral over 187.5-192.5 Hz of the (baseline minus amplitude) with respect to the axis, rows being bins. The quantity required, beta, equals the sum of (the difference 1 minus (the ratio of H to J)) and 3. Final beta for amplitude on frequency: 8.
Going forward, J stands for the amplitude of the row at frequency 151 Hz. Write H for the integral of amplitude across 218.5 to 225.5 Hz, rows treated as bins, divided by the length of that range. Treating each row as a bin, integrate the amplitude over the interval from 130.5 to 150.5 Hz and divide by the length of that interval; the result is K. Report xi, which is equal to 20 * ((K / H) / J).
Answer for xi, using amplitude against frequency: 0.229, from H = 103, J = 79.66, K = 94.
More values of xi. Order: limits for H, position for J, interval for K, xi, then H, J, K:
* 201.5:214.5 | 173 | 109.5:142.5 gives 0.158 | 113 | 109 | 97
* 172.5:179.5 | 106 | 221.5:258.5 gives 0.212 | 102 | 95.06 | 103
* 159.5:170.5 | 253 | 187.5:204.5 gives 0.235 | 84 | 114.2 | 113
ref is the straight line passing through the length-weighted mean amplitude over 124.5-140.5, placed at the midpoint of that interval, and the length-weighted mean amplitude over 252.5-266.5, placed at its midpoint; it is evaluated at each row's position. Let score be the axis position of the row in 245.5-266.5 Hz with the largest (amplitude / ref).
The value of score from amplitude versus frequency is 263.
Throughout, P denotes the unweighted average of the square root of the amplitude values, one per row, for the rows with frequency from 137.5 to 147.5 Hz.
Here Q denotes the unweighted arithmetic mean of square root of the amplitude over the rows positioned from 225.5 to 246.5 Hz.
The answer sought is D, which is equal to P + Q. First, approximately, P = 9.7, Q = 9.9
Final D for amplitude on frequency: 19.6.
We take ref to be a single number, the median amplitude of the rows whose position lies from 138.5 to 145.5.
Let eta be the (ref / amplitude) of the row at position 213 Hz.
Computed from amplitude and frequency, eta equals 0.86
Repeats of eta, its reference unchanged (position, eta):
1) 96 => 1.33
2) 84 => 1.20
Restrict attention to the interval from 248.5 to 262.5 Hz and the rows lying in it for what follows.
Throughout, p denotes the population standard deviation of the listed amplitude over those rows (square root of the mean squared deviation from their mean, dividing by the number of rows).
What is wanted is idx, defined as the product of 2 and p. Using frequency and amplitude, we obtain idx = 16.2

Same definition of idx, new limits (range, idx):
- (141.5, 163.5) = 11.1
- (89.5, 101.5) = 6.5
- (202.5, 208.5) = 7.0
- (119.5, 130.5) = 7.0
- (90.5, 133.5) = 22.5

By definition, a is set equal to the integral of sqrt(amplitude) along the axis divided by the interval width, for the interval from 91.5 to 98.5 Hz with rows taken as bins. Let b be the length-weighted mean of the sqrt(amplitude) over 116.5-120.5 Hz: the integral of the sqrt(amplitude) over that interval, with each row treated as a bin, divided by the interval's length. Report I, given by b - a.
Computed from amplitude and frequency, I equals 1.4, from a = 8.5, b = 9.9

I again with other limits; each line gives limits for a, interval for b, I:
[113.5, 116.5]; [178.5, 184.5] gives 0.6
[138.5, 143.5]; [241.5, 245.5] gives -0.1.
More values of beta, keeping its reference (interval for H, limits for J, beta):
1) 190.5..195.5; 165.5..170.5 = 14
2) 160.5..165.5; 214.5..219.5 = 15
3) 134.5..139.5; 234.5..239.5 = 7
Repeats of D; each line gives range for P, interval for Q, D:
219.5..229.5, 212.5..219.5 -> 20.5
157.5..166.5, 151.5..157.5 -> 17.8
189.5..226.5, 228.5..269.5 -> 21.0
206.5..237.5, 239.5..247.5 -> 20.1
